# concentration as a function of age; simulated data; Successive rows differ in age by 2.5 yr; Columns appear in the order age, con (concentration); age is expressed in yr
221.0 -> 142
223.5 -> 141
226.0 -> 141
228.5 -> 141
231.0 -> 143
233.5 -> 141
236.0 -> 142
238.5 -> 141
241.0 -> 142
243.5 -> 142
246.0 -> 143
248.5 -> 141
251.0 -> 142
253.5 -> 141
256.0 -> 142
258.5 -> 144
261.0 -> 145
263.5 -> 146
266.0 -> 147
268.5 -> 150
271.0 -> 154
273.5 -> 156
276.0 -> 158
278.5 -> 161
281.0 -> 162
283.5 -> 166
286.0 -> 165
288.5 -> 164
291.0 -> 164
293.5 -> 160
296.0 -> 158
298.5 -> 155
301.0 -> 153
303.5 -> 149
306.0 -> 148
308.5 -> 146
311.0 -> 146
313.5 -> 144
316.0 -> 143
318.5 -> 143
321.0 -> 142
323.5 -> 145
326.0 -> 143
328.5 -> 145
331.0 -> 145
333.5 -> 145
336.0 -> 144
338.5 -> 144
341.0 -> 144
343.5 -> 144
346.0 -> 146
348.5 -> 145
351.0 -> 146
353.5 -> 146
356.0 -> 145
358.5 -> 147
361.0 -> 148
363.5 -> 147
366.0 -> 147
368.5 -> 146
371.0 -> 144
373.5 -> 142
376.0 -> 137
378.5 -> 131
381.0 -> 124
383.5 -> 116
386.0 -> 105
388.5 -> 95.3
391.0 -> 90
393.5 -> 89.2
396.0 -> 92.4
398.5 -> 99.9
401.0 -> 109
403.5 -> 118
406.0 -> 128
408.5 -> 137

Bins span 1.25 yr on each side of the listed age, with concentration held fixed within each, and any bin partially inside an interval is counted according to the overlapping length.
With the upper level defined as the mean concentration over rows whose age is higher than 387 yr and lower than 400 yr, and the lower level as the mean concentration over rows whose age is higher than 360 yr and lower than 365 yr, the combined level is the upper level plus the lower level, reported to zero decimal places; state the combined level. 241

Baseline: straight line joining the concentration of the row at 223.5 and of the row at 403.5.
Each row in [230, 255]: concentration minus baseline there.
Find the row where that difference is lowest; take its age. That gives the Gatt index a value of 233.5 yr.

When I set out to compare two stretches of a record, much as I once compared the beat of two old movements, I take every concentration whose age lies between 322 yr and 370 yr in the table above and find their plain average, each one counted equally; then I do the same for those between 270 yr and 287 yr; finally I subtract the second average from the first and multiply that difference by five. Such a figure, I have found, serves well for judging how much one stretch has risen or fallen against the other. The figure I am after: -75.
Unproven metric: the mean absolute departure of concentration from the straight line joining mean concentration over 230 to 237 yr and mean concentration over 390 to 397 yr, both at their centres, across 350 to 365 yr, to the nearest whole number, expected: 44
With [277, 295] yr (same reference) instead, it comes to 38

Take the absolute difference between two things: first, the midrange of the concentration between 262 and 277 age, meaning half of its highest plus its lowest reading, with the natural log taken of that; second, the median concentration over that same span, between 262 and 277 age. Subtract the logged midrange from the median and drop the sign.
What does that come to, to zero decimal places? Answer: 147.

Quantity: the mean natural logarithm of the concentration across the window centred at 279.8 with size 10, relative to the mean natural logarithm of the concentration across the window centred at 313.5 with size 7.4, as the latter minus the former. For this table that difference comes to -0.11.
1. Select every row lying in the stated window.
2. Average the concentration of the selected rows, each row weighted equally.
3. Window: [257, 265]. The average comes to 145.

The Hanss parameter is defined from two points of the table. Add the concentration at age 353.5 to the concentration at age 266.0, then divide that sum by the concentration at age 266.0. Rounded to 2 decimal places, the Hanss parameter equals 1.99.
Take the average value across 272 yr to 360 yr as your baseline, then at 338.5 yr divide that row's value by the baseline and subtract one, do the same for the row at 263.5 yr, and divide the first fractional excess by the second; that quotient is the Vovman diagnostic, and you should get 1.5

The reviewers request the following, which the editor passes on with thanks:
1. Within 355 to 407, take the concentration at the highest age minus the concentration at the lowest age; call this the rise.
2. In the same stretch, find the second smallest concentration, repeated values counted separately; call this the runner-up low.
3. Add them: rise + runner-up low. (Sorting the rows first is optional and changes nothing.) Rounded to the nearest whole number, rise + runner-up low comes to 73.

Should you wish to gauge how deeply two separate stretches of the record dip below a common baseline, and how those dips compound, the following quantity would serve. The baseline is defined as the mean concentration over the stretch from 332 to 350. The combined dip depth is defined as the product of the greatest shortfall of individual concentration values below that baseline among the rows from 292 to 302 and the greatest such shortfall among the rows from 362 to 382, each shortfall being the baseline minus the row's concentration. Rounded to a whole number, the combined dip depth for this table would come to -173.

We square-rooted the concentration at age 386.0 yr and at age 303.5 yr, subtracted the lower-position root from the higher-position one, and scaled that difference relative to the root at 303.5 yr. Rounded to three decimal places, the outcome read -0.161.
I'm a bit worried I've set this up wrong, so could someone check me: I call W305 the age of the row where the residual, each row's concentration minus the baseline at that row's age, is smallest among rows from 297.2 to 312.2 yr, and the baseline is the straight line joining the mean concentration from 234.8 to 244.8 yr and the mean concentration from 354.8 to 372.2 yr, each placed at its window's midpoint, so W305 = 311.0 yr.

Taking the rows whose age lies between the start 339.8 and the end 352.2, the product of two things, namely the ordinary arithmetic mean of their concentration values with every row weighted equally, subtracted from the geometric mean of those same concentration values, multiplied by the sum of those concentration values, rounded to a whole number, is -2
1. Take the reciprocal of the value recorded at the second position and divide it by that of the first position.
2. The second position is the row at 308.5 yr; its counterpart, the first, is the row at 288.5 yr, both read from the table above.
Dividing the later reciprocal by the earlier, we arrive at 1.12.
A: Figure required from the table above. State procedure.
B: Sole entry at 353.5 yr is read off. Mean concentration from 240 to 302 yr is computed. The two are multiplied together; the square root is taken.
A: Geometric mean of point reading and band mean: 149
